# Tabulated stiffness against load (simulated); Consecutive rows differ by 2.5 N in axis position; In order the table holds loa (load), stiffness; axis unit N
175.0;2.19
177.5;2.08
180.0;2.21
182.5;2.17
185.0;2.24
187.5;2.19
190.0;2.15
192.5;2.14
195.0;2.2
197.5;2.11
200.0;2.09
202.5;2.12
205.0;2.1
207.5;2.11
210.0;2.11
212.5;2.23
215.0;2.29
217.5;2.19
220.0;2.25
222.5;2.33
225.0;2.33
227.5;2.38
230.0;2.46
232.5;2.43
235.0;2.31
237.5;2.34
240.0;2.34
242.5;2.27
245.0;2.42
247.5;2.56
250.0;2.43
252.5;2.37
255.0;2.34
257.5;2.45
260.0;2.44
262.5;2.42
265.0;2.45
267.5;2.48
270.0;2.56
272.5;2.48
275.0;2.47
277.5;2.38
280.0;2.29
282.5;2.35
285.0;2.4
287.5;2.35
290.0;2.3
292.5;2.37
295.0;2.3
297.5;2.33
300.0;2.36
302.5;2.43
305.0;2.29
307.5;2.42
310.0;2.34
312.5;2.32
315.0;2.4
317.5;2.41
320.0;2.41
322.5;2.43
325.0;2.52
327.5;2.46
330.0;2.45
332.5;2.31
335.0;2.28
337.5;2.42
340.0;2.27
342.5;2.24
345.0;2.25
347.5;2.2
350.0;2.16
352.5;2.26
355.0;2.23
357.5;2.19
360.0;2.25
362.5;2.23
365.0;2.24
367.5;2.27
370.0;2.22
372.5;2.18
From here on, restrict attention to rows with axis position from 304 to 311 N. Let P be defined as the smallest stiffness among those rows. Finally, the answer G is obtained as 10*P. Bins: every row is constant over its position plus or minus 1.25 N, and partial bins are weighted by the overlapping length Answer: 22.9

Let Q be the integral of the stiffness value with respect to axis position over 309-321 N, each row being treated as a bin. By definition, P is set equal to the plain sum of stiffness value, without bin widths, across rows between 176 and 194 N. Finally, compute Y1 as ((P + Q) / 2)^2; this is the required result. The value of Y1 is 477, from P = 15.2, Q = 29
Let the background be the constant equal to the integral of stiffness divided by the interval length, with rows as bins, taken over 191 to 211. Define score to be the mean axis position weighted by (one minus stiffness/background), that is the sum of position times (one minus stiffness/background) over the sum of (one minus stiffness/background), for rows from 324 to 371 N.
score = 341.5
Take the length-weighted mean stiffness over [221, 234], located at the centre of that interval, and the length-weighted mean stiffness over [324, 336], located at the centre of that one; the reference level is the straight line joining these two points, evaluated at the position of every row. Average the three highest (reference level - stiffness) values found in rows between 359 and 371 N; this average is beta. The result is 0.18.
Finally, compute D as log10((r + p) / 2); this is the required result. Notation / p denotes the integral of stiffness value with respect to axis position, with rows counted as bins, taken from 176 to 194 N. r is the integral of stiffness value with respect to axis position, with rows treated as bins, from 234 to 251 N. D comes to 1.60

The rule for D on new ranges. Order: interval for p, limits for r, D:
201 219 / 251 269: 1.62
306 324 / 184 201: 1.60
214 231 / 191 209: 1.59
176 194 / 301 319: 1.61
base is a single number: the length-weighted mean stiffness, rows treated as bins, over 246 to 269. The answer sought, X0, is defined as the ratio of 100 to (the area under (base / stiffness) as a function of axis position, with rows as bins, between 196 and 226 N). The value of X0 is 2.98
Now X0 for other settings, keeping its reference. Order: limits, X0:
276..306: 3.21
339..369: 3.05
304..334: 3.27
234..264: 3.27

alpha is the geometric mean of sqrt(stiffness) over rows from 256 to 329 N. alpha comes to 1.55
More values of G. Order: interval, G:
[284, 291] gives 23.0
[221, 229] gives 23.3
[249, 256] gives 23.4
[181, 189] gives 21.7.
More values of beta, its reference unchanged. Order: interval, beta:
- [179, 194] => 0.22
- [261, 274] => -0.06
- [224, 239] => 0.06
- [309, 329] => 0.05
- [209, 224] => 0.20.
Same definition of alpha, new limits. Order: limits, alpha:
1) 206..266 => 1.53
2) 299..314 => 1.54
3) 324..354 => 1.52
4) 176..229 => 1.48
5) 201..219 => 1.47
